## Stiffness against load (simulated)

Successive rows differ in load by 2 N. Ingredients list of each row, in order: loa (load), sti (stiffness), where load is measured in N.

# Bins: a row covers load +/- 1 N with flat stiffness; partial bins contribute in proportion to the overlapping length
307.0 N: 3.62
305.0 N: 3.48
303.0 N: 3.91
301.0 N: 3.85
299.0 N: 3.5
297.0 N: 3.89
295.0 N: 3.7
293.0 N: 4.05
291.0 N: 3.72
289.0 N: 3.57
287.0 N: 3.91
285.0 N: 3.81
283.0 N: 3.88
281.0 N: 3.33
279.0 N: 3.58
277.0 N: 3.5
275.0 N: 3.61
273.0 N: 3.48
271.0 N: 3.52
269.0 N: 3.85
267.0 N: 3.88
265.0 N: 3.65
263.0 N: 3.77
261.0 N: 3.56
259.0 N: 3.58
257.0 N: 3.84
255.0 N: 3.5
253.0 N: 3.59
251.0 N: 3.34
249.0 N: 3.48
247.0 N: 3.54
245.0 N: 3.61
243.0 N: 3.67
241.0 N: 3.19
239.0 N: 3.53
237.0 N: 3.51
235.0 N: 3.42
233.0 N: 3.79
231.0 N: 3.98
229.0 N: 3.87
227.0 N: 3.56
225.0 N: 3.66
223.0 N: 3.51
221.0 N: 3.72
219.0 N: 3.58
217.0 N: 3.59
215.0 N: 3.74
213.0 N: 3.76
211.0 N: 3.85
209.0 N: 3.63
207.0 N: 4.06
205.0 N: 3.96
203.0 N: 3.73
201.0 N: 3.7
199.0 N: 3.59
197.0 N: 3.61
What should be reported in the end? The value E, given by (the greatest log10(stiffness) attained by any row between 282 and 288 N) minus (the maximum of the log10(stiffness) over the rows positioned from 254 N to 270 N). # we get 0.003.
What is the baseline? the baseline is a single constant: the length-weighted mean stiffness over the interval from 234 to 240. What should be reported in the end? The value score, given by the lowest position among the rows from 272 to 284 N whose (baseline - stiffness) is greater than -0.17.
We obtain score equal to 273.0 N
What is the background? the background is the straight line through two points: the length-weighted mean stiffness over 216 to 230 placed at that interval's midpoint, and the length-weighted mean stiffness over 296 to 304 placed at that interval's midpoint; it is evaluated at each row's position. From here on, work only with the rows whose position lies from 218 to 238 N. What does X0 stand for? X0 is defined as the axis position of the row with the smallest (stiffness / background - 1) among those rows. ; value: 235.0 N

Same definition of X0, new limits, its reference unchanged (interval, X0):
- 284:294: 289.0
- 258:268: 261.0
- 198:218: 217.0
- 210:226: 223.0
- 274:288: 281.0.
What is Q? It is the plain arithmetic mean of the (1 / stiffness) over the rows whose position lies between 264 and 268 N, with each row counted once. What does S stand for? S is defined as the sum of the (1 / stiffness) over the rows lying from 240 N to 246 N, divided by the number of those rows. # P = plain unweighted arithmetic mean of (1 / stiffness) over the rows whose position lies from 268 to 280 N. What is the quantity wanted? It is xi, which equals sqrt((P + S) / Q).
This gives 1.46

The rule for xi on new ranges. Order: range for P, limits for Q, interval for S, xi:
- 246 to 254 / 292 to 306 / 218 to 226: 1.46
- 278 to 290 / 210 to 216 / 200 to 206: 1.42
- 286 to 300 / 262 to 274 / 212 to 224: 1.41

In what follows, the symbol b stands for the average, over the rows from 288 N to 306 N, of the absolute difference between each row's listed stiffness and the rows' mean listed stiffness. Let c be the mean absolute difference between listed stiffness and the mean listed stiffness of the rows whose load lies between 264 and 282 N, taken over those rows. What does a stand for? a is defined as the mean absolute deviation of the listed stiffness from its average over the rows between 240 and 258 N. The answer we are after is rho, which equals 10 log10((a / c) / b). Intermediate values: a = 0.13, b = 0.16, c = 0.131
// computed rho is 8.0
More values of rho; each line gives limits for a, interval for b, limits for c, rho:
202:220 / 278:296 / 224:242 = 6.1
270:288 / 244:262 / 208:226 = 13.5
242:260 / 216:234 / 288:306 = 6.6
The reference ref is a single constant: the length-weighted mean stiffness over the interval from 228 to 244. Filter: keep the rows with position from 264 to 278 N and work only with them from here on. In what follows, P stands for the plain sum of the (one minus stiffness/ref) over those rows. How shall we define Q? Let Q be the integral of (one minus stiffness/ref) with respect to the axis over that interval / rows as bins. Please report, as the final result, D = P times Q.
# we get 0.00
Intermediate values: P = -0.04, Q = -0.1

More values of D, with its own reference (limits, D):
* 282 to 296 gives 0.26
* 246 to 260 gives 0.03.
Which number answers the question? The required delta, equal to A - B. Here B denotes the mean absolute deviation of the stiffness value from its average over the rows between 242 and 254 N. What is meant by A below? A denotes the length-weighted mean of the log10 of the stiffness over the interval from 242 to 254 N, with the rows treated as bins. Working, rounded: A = 0.549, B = 0.09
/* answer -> 0.463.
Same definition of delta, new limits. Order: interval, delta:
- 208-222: 0.486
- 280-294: 0.391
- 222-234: 0.419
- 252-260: 0.453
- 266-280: 0.426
